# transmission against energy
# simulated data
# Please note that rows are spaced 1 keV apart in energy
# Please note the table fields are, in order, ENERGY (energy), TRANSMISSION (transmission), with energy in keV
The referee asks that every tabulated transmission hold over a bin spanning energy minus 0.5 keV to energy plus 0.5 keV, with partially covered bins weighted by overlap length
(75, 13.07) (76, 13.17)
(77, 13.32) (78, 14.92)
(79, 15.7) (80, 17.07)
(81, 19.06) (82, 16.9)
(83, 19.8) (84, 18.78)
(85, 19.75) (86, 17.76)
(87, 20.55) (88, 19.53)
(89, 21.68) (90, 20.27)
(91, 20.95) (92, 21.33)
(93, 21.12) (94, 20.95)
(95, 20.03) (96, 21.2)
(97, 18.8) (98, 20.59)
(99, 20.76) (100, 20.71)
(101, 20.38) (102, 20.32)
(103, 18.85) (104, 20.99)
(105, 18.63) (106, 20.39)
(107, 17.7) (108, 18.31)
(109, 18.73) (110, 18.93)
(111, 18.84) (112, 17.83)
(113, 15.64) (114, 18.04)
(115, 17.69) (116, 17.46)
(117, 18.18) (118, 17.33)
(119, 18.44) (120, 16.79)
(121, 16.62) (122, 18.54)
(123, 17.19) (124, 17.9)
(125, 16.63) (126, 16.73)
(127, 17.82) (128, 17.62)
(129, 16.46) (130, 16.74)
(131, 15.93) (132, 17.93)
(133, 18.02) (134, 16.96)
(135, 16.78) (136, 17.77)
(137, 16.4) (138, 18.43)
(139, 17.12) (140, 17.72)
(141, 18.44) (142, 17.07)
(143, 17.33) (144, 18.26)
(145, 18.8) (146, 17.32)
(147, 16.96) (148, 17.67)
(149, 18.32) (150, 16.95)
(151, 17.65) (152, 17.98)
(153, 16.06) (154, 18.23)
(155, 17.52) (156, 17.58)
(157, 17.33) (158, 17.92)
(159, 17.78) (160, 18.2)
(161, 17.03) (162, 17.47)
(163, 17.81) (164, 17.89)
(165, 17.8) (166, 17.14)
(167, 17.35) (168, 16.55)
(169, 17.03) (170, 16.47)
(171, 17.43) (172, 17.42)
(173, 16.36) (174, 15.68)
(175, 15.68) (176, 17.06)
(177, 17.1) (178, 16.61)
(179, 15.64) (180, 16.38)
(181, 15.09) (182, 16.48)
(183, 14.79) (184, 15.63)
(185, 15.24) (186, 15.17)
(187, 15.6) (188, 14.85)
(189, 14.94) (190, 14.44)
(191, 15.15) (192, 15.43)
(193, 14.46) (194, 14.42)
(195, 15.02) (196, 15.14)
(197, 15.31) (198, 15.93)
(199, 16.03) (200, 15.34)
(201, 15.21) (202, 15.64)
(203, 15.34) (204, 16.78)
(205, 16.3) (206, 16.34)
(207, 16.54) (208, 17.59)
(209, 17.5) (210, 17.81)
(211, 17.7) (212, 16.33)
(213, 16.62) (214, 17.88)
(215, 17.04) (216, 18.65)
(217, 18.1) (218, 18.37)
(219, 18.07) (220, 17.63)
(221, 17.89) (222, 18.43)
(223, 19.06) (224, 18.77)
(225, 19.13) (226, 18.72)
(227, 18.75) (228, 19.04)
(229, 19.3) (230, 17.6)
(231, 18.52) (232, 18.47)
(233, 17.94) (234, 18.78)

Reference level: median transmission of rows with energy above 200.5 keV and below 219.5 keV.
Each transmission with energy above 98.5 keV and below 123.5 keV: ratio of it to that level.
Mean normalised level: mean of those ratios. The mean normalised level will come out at 1.09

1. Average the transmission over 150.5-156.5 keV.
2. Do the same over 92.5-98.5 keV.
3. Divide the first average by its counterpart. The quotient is 0.86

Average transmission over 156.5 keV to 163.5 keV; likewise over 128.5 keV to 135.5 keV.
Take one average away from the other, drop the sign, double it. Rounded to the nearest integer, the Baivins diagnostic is 1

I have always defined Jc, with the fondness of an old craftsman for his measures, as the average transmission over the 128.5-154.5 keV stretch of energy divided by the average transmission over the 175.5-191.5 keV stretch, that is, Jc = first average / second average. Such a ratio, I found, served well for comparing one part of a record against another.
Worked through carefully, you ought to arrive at 1.12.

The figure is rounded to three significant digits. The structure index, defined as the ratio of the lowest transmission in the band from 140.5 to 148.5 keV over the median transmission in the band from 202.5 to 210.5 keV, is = 1.02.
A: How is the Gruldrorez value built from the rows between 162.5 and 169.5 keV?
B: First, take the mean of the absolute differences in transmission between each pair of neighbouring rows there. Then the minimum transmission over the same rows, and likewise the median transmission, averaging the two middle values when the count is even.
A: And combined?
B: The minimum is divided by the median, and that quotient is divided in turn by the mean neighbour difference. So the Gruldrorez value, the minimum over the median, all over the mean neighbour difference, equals 2.47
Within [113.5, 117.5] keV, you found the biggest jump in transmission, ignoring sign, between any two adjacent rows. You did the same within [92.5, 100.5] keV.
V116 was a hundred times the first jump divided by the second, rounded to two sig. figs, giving 30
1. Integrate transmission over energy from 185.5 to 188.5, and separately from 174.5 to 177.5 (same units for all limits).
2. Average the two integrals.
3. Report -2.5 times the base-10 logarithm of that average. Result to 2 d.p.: -4.20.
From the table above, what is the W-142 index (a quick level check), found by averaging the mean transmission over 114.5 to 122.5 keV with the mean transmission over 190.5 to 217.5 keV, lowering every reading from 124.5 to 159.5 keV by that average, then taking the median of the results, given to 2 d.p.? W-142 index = 0.62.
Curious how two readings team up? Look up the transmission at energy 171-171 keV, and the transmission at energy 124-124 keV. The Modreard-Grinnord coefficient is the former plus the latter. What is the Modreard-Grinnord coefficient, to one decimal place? 35.3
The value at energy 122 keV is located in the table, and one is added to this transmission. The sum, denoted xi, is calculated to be 19.5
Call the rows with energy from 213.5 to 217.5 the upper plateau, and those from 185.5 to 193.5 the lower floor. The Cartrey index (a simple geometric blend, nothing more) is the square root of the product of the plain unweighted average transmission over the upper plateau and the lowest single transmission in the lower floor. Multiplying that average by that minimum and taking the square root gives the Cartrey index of 16.1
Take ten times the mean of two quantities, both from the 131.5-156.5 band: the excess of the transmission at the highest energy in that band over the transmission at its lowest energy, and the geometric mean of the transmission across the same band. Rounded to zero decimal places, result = 86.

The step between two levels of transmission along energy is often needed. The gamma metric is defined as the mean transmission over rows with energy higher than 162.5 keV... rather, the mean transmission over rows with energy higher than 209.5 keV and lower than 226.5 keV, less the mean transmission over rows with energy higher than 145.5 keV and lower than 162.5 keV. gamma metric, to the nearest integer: 0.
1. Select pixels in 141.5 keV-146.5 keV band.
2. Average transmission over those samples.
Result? 17.8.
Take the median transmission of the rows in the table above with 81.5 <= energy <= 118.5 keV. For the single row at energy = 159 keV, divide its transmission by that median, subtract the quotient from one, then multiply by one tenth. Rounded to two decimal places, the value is 0.01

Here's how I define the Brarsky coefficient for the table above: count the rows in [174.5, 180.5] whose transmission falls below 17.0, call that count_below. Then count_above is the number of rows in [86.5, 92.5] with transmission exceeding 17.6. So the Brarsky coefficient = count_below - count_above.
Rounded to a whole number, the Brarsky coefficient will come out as -2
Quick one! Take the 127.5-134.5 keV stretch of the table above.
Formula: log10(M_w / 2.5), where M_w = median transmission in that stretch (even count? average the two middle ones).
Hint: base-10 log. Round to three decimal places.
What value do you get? 0.831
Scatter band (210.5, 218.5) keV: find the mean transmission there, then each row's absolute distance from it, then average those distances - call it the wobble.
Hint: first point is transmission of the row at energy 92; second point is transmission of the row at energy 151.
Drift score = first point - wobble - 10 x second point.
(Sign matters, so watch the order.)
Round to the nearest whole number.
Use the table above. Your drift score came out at -156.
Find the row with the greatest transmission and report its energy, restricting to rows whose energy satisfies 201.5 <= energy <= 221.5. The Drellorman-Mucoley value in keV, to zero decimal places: 216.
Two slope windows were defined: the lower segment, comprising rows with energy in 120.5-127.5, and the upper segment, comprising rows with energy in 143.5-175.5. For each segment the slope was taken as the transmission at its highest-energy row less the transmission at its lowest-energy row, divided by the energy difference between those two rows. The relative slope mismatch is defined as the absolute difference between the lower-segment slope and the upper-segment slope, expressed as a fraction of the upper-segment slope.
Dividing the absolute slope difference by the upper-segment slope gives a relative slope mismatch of -3.4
